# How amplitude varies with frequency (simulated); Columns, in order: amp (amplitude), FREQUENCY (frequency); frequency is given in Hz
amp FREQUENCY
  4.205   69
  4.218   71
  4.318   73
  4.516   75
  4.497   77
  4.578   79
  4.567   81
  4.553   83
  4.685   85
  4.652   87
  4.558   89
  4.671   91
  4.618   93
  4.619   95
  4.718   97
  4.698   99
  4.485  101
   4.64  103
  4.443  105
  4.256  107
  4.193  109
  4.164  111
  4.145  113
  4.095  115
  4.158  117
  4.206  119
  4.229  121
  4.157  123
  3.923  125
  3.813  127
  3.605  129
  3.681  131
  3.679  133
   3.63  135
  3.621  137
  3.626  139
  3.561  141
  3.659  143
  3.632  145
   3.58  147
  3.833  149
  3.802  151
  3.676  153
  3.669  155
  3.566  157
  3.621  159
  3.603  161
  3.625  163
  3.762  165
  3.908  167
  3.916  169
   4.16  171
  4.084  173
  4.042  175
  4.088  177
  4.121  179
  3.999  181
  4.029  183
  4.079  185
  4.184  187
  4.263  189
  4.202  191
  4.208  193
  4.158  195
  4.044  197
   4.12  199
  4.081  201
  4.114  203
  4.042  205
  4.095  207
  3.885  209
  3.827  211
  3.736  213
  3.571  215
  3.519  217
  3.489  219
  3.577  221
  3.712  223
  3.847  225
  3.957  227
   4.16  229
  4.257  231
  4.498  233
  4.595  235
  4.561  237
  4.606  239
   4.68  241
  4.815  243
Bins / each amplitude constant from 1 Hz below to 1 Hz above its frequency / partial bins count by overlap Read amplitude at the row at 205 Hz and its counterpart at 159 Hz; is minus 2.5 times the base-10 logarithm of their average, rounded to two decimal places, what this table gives -1.46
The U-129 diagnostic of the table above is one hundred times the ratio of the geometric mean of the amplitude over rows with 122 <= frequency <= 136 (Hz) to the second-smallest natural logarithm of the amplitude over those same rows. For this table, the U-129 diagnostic 293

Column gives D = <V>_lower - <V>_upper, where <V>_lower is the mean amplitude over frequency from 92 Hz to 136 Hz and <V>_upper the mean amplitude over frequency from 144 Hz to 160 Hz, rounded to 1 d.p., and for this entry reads 0.5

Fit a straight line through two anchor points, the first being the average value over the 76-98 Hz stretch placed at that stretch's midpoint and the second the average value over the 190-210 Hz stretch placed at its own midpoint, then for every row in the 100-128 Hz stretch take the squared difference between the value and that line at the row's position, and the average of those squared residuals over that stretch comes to 0.11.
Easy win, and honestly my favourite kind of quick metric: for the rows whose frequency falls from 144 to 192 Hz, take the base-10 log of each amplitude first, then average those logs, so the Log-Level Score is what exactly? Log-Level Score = 0.59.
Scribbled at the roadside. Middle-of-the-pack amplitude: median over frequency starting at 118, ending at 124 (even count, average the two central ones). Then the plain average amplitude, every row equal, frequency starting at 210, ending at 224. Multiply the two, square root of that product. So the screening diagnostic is 3.91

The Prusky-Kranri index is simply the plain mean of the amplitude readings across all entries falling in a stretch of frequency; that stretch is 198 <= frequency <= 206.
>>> 4.1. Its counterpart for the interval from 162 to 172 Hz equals 3.9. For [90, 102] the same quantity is 4.6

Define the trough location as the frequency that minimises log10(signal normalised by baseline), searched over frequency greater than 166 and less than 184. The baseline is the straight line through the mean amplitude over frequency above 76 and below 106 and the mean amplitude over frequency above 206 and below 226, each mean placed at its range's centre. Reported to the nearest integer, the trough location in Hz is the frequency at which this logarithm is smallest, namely 167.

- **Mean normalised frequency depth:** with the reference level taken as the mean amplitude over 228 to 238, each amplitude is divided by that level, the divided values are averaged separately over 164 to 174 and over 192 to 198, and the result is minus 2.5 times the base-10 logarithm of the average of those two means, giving 0.09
